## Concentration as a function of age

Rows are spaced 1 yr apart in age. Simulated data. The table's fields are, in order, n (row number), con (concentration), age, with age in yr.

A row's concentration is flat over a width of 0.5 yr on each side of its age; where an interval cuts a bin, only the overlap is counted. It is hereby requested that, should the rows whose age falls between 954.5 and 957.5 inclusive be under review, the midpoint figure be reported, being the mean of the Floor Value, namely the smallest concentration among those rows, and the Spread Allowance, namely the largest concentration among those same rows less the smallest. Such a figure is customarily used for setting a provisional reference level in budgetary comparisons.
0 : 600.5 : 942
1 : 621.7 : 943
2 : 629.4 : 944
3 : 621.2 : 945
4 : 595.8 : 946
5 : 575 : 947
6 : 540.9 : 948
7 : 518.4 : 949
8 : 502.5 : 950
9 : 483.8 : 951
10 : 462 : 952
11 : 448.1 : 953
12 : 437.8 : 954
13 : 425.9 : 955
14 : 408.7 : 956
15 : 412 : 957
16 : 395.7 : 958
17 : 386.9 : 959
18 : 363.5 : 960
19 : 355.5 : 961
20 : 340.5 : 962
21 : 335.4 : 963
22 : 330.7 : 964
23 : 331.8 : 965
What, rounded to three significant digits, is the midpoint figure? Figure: 213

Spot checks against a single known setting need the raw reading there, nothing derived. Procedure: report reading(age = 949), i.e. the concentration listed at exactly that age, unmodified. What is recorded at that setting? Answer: 518.4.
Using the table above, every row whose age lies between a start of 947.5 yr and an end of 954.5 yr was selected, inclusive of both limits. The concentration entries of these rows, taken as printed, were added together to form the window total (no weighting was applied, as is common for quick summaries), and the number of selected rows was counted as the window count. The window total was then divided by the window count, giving 485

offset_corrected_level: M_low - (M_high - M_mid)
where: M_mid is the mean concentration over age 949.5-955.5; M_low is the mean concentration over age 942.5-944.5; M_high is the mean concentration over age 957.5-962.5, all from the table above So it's 717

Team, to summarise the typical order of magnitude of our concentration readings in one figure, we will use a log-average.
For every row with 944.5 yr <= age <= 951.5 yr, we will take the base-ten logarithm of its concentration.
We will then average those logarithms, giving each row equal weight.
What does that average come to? 2.737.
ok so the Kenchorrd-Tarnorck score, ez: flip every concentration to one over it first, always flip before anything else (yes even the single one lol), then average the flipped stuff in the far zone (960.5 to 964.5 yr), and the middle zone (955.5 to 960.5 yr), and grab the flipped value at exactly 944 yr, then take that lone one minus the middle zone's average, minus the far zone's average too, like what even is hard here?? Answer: -0.0039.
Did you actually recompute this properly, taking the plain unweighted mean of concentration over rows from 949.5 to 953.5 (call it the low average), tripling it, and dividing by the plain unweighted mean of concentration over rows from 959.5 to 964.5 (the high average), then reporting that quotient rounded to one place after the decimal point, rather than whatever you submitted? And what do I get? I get 4.1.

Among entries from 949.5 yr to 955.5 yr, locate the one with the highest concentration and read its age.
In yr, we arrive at 950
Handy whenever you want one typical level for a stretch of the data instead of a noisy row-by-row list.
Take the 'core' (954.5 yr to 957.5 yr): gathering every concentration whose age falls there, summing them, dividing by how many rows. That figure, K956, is 416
